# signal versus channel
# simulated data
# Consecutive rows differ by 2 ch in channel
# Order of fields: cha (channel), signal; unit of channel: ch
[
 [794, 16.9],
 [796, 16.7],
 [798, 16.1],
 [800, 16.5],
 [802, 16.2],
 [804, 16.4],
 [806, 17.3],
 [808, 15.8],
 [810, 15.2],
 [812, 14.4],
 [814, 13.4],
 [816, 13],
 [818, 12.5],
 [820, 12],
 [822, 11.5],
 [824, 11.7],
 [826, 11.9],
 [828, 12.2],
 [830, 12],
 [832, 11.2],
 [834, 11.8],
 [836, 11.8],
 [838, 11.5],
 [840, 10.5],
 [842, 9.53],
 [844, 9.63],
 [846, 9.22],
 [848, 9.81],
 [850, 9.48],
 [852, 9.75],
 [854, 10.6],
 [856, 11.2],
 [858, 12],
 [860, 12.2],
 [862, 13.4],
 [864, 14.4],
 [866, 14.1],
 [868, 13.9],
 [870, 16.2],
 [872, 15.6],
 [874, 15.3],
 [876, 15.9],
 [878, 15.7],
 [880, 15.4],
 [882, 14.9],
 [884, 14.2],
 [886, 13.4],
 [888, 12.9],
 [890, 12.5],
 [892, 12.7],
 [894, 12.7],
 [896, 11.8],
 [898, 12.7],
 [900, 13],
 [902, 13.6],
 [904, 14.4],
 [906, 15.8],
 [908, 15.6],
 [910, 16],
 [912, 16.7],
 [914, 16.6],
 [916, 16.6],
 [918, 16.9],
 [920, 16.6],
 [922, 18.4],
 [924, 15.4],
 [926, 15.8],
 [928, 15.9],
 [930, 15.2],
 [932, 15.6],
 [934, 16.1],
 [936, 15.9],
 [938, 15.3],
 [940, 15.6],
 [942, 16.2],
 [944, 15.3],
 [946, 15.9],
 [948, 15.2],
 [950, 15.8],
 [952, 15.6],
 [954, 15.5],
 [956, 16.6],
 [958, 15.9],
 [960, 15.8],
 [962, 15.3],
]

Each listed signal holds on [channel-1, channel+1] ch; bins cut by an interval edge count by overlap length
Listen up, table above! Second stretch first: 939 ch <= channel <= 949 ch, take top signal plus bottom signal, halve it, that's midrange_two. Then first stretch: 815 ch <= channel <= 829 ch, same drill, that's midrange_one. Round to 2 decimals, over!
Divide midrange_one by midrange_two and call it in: 0.78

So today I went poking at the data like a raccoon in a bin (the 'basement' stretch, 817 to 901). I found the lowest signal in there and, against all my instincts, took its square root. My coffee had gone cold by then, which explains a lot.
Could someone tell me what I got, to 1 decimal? 3.0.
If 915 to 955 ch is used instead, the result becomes 3.9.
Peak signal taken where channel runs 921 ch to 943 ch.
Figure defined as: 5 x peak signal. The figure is 92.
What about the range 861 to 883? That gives 81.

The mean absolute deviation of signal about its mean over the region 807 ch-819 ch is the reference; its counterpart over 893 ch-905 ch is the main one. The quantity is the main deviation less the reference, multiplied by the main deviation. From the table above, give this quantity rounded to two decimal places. -0.28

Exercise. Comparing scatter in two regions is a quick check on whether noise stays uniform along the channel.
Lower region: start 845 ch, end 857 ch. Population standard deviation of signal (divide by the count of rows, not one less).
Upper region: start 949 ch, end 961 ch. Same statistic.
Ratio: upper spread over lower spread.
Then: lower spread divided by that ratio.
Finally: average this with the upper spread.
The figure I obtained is 0.83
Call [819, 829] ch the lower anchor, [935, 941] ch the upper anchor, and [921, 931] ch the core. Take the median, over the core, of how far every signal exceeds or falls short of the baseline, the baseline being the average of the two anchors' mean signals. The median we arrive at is 2.1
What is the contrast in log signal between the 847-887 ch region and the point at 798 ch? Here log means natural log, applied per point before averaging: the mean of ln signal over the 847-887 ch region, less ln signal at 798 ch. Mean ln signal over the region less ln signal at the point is -0.20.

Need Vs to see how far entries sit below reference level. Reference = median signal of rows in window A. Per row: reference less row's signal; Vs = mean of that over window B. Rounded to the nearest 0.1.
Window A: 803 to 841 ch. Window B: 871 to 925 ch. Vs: -2.9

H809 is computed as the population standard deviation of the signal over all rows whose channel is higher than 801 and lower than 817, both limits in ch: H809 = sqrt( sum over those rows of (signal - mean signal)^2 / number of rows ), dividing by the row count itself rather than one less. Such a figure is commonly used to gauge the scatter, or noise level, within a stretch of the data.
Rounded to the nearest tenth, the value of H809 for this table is 1.4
